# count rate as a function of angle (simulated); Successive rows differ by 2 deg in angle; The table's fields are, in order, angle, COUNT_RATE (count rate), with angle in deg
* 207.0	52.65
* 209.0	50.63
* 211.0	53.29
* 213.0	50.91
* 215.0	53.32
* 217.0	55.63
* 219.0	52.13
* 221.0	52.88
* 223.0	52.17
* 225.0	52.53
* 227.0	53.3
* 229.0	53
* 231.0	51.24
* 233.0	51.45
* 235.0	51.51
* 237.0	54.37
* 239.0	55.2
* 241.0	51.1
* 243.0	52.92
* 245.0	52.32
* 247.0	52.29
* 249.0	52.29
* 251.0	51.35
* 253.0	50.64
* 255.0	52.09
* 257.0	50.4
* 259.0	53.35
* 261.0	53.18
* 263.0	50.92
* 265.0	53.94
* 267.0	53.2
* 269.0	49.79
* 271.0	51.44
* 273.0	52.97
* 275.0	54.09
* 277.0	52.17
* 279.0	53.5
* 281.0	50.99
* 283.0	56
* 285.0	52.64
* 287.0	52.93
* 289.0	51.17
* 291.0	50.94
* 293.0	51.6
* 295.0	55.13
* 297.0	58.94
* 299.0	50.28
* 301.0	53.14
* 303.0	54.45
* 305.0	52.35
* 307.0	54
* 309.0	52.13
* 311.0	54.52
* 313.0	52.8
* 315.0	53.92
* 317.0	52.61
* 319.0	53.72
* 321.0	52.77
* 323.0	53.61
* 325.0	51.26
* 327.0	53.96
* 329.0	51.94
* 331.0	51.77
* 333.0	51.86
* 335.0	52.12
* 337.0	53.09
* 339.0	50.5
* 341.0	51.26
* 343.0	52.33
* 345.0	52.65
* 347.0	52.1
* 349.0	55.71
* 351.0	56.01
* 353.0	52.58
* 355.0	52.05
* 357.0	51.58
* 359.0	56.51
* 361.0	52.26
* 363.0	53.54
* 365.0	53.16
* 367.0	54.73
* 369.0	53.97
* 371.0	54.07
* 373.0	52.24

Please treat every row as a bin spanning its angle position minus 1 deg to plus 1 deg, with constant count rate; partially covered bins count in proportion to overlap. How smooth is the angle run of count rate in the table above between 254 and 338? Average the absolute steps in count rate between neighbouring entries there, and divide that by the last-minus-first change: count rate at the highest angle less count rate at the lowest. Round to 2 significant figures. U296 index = 1.9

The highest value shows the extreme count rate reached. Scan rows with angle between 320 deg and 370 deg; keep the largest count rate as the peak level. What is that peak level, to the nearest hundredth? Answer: 56.51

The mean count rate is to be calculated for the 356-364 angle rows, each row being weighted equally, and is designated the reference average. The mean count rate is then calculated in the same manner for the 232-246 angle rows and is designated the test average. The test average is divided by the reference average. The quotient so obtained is 0.99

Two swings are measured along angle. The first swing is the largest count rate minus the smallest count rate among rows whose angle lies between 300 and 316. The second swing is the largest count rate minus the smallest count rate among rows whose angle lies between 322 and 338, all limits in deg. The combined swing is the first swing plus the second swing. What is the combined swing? 5.1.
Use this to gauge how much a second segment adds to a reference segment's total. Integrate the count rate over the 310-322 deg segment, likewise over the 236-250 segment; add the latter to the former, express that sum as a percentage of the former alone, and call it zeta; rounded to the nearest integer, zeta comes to 216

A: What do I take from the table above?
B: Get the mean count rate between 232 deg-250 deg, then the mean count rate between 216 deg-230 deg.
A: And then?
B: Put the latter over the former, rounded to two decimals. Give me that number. 1.01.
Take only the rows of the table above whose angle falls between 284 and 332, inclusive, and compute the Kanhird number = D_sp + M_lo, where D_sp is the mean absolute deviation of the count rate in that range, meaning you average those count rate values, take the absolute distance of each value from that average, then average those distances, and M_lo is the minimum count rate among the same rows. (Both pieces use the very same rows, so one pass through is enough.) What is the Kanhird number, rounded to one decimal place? 51.5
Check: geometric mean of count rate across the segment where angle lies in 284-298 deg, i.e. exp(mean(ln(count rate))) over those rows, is 53.3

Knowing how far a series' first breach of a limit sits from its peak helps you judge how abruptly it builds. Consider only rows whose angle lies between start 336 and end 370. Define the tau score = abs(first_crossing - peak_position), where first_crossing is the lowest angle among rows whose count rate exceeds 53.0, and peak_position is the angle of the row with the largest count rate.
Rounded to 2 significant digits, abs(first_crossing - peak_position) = 22 deg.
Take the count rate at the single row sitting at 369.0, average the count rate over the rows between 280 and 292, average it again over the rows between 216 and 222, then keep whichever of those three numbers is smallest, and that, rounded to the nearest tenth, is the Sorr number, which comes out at 52.4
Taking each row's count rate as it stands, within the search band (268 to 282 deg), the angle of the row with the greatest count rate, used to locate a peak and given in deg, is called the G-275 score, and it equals 275.0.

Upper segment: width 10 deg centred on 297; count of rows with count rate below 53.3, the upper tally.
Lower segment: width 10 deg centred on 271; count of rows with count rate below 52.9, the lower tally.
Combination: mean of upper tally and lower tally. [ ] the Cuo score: 2.50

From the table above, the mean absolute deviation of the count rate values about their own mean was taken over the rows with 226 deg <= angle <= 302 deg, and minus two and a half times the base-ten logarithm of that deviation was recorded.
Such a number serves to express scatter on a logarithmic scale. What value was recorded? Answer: -0.3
